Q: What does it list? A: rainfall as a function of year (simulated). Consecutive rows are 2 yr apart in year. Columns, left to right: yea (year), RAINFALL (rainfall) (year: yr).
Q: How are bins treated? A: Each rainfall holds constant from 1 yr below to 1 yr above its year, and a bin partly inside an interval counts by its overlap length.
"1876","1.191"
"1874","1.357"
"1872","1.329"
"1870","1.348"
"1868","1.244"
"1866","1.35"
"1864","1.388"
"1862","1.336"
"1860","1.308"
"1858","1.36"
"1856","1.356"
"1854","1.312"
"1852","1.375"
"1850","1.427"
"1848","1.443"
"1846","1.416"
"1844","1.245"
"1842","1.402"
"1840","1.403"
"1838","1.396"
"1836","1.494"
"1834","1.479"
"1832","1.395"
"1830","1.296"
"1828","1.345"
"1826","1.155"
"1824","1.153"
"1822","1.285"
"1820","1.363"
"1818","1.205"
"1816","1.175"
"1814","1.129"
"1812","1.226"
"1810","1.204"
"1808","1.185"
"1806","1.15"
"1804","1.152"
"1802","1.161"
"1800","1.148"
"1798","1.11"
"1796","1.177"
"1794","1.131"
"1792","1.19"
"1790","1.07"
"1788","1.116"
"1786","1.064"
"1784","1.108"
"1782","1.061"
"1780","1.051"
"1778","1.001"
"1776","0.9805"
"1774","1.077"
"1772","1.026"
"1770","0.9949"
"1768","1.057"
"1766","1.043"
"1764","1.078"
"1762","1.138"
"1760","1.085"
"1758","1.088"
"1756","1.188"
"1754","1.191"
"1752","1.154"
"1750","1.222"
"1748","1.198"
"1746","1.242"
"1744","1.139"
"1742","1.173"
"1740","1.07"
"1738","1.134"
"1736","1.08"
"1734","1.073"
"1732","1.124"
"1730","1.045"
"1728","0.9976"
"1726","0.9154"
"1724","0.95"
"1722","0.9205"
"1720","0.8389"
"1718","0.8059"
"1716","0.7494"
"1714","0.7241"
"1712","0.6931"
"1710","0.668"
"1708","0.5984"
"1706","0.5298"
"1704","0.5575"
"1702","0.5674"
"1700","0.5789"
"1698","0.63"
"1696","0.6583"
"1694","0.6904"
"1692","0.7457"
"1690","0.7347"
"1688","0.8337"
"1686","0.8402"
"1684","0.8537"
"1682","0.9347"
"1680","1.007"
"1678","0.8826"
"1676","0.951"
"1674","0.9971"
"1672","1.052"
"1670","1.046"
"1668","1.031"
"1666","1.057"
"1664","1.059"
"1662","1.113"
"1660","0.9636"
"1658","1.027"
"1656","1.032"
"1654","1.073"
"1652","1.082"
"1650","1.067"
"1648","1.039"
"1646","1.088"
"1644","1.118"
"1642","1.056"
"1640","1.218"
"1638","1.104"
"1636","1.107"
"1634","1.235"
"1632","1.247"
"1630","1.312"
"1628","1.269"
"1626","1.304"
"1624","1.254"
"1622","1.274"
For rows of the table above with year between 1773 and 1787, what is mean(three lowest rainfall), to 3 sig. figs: 1.01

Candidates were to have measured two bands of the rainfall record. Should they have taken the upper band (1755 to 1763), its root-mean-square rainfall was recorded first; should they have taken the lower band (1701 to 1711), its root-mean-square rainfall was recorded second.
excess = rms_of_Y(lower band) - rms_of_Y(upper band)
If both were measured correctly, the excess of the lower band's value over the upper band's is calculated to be -0.5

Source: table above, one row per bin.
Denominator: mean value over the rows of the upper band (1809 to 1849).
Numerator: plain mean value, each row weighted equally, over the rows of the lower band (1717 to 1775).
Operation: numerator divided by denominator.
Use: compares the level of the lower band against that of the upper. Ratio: 0.817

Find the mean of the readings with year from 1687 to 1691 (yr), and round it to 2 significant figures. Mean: 0.78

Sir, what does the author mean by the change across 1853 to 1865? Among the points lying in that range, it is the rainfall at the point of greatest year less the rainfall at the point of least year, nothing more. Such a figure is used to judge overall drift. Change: 0.08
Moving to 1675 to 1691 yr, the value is -0.22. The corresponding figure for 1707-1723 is 0.32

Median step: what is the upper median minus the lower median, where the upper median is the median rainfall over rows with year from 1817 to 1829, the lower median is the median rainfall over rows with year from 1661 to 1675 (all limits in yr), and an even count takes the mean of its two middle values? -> 0.19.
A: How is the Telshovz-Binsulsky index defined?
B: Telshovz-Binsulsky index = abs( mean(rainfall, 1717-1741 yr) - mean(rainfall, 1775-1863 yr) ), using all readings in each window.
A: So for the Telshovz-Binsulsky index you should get 0.24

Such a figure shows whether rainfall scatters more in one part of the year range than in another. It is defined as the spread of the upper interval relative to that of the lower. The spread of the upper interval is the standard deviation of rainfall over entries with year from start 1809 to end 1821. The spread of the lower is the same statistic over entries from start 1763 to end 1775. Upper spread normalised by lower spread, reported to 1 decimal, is 2.5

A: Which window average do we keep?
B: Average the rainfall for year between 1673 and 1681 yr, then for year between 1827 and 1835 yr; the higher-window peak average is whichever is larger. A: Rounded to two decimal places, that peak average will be 1.38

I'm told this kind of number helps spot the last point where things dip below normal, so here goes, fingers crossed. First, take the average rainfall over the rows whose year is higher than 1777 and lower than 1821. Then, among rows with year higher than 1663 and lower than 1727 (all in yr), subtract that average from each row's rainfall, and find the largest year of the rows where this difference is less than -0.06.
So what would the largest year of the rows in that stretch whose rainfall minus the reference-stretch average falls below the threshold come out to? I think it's 1726 yr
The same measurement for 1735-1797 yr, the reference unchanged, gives 1790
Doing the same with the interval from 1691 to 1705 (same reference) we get 1704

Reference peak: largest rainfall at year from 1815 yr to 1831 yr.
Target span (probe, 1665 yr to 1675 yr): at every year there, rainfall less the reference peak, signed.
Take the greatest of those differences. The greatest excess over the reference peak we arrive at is -0.31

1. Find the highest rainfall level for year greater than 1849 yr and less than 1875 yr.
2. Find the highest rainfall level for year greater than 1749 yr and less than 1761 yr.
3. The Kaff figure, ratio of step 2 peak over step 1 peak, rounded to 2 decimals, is 0.86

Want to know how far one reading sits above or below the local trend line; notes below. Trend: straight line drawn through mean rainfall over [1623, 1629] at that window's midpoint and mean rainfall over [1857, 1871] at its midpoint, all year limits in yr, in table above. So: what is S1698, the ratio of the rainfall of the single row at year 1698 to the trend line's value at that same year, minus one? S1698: -0.51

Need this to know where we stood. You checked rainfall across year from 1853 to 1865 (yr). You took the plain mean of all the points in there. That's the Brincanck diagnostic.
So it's 1.34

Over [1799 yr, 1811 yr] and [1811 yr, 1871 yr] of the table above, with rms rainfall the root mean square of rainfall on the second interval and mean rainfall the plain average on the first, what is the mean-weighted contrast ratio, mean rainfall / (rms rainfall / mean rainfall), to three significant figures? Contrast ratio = 1.02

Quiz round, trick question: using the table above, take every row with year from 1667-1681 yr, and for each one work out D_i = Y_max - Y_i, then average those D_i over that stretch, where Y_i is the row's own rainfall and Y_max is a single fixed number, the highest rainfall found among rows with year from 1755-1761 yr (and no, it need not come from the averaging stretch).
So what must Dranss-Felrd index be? 0.19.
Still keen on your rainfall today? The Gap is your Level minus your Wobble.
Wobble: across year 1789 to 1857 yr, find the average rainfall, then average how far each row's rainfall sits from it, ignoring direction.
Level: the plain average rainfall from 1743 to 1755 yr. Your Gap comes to 1.08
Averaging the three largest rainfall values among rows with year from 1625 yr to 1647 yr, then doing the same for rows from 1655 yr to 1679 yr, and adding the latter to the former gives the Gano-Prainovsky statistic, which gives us 2.37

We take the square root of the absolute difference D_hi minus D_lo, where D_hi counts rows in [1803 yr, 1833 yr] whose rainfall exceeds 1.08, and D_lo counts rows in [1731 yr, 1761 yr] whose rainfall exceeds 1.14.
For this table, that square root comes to 2.8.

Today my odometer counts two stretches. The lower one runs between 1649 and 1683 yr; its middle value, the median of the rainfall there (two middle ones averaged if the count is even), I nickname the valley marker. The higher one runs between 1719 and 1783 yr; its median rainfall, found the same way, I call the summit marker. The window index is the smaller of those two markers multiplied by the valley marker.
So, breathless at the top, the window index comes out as 1.07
